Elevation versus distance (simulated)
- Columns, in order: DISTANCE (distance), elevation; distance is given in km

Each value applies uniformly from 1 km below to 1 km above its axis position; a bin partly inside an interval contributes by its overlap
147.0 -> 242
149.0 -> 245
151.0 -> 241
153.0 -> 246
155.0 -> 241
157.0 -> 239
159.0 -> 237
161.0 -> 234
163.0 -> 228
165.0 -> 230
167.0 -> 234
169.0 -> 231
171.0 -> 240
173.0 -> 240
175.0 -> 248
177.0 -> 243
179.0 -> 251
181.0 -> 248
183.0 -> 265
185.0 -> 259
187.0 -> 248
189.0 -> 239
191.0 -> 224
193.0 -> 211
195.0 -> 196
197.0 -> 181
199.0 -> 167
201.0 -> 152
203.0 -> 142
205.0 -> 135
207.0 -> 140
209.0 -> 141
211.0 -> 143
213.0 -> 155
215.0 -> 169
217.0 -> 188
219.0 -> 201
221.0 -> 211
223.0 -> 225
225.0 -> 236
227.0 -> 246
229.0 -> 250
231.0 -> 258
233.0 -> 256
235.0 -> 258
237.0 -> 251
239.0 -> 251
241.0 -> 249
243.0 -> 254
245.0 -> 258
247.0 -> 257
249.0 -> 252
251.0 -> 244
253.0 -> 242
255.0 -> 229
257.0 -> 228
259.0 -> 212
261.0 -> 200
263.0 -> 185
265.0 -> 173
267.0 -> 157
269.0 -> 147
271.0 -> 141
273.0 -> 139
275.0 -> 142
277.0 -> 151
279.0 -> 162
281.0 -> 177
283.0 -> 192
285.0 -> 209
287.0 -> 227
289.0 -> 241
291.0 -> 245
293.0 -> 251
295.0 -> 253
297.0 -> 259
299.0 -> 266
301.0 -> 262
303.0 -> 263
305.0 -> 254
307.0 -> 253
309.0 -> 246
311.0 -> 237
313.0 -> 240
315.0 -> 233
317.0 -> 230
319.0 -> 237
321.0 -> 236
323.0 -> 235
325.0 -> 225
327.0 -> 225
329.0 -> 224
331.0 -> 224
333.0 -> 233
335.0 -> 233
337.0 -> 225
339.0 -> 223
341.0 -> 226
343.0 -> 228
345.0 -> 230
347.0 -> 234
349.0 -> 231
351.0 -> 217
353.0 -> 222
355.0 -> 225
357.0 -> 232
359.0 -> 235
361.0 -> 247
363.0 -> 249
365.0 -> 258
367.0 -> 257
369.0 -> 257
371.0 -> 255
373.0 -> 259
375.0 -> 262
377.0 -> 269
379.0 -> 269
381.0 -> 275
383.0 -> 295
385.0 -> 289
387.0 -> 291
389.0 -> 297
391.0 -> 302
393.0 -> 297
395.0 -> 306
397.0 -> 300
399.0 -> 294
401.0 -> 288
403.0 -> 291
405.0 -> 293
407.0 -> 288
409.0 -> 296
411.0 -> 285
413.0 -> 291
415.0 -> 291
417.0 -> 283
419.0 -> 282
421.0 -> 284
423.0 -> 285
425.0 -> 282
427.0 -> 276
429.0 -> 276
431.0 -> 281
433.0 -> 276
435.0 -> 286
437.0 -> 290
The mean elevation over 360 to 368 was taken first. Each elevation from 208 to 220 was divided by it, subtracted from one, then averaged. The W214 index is 0.34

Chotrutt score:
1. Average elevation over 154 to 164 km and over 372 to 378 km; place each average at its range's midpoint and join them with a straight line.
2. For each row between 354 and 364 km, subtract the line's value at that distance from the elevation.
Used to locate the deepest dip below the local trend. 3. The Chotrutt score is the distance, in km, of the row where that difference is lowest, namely 355.0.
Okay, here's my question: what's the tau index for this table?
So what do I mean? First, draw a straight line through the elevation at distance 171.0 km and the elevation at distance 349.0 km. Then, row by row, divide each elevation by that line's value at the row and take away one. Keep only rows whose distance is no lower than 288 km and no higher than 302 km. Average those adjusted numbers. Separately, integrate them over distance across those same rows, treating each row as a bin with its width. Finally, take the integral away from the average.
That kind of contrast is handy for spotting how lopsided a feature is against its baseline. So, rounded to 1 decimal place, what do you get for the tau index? -1.1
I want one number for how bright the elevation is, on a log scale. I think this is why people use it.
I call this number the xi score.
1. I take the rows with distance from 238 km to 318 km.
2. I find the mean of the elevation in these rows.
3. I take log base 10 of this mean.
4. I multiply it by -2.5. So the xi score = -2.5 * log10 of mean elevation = -5.86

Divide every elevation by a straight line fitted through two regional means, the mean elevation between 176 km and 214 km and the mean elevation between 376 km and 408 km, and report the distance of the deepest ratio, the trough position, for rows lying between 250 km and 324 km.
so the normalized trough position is 273.0 km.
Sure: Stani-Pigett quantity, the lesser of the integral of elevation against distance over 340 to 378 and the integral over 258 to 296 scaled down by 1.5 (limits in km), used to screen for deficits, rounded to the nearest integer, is 4805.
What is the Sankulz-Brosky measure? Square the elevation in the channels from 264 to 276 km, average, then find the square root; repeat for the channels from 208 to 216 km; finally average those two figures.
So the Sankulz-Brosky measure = 151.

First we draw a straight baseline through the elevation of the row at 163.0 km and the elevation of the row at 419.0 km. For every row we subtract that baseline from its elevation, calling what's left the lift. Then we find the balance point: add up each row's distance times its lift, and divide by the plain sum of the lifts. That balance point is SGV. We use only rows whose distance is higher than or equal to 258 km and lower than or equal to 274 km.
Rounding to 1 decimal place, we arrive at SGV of 267.5 km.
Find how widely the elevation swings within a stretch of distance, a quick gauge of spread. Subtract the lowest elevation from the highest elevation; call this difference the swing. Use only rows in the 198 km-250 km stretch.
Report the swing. 123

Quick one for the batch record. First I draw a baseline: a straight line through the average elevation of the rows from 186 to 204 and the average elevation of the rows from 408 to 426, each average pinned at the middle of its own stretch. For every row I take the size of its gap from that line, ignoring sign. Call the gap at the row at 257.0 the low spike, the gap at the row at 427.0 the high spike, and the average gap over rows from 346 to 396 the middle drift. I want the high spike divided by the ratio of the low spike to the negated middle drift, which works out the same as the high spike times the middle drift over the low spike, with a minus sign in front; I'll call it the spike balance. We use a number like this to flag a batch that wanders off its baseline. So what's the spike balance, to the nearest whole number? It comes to -39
